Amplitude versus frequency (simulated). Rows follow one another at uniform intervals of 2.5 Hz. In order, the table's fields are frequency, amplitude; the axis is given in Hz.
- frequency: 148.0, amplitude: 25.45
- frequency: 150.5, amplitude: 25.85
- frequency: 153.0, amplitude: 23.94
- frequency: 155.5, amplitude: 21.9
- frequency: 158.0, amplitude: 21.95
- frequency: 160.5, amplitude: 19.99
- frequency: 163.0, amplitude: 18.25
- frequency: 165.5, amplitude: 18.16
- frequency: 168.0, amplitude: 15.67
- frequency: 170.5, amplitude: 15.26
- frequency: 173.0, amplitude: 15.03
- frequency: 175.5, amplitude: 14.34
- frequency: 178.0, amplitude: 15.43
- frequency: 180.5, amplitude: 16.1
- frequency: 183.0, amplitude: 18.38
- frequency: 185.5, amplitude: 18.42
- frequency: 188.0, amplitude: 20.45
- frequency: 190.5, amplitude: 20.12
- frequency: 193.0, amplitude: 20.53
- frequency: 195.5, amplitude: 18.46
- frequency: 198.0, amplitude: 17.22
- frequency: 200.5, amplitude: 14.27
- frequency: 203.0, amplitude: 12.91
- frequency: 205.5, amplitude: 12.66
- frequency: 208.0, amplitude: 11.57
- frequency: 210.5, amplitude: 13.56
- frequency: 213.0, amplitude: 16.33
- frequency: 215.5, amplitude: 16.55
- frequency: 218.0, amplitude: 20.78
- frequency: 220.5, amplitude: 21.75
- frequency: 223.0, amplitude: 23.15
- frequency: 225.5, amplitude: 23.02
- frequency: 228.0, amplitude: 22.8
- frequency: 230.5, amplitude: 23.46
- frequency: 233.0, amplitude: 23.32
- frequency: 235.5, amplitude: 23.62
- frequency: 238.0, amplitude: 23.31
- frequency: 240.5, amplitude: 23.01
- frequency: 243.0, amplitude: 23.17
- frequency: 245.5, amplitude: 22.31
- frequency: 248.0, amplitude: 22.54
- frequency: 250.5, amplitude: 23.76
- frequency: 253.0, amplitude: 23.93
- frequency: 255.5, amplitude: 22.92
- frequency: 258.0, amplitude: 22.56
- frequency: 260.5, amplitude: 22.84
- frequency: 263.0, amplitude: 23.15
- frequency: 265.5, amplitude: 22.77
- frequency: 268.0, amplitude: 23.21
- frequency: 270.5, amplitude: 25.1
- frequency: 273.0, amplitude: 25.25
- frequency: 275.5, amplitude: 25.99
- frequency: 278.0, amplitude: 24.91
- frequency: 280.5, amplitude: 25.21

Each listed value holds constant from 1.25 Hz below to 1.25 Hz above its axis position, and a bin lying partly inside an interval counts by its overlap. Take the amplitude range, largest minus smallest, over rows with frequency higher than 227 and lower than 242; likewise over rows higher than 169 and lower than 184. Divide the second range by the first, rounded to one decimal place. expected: 4.9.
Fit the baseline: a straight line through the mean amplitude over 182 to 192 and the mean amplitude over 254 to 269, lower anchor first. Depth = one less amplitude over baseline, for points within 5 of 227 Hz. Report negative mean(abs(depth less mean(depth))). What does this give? -0.01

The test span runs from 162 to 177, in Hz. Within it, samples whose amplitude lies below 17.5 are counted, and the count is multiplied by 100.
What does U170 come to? 400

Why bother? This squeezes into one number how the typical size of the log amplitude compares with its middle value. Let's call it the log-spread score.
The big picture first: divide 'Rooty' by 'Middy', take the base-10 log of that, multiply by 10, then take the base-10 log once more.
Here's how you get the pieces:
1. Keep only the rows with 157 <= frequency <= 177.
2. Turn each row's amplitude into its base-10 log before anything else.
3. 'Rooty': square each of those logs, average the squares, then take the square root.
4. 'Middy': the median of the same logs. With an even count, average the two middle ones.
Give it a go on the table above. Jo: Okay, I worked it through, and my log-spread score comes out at -1.5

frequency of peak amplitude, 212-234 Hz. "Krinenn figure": 230.5 Hz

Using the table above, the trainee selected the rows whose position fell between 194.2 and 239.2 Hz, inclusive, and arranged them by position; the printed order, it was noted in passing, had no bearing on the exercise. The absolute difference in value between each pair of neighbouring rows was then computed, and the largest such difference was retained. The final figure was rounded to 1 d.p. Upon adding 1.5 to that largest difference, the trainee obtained 5.7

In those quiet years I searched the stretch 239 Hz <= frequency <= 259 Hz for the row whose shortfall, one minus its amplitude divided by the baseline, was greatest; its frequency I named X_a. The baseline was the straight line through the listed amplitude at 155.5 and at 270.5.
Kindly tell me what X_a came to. 258.0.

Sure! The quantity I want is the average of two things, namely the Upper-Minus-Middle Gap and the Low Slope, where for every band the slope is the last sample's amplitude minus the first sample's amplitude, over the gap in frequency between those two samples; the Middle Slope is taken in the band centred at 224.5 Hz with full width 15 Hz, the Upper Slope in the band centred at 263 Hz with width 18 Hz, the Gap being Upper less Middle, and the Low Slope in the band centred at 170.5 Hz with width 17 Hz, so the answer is -0.1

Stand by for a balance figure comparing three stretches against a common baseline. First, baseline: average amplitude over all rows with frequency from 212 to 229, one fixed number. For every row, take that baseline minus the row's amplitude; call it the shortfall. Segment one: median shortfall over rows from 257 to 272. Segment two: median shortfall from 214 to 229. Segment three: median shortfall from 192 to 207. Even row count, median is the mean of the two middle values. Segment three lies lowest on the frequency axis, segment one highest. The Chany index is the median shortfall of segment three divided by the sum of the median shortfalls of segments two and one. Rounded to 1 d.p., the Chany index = -1.2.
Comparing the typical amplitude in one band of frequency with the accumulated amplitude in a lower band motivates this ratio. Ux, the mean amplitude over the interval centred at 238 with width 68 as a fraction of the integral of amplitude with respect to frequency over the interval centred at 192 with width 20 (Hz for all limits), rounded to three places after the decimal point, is 0.058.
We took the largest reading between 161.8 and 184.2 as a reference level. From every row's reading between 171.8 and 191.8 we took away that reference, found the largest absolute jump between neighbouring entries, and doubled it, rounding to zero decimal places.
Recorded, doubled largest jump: 5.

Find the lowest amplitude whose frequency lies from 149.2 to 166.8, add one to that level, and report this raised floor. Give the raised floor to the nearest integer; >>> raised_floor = 19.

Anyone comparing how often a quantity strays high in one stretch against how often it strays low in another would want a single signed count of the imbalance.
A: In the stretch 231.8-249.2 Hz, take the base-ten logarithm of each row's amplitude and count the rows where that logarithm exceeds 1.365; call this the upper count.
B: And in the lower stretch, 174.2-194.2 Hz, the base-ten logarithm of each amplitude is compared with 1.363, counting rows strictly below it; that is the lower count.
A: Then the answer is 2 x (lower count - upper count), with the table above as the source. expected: 10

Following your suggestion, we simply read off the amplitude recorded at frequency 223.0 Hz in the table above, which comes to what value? 23.15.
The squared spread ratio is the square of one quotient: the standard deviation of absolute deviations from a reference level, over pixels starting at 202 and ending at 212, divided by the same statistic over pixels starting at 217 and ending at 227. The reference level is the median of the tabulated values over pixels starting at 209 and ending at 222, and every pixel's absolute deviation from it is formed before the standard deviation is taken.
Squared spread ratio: 0.5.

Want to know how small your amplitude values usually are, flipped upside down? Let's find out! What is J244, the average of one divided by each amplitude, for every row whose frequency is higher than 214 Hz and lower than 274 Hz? 0.044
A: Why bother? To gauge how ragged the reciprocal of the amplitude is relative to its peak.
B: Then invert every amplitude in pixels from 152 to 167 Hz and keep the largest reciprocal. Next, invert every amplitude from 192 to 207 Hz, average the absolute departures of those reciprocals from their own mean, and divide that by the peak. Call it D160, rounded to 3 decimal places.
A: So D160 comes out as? 0.198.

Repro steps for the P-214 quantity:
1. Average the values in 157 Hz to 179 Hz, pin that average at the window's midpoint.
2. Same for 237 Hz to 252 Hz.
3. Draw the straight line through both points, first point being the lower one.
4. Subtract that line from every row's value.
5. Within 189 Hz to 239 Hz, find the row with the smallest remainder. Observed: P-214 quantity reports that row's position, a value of 208.0 Hz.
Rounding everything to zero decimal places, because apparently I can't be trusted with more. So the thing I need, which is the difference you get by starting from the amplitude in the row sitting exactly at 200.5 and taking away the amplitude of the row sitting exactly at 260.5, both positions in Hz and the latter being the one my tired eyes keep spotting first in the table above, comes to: -9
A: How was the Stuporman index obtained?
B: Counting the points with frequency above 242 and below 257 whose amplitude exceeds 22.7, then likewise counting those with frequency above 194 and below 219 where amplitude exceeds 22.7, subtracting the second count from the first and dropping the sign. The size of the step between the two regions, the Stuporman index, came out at 4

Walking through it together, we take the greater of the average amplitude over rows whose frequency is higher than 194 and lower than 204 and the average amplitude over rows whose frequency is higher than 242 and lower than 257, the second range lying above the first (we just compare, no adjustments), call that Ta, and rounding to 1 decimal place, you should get 23.1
